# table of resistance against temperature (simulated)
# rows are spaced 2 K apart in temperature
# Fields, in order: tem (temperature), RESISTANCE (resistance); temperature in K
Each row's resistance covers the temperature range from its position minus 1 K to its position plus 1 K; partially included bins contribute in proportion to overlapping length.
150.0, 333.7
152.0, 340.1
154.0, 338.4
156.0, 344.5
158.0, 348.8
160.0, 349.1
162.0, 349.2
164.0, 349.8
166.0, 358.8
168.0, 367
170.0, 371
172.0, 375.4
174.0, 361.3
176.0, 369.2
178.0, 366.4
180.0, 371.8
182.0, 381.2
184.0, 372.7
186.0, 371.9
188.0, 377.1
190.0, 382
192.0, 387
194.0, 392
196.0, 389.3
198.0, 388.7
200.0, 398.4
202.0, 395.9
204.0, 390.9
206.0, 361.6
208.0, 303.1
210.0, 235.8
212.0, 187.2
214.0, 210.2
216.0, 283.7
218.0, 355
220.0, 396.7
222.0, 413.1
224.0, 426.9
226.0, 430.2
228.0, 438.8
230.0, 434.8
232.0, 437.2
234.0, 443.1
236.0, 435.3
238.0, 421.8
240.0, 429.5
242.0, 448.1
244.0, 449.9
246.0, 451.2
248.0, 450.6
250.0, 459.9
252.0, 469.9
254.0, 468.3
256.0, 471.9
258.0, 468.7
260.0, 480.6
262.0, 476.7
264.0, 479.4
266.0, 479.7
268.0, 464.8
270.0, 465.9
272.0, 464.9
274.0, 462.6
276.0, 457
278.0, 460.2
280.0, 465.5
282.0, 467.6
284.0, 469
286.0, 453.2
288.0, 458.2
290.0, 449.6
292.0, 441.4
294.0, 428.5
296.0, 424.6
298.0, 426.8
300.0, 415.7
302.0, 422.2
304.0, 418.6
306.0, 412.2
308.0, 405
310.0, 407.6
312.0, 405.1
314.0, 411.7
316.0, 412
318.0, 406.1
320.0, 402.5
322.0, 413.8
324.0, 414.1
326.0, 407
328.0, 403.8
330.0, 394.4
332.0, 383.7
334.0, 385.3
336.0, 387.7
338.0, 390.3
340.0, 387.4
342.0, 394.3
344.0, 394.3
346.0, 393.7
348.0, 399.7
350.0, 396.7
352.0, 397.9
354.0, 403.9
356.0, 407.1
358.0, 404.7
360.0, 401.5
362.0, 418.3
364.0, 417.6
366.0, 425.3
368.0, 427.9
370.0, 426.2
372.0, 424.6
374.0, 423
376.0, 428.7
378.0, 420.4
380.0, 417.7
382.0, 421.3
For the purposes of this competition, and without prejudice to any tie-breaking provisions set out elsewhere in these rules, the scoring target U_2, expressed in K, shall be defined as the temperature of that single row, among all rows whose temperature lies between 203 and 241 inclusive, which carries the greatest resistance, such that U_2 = 234.0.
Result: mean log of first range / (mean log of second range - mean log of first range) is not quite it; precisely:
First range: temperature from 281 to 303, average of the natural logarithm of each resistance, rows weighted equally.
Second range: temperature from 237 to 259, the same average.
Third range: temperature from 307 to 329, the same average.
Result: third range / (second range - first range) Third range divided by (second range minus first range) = 221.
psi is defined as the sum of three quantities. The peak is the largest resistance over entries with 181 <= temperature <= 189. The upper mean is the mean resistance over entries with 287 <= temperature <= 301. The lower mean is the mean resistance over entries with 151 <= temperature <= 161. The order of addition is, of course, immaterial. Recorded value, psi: 1160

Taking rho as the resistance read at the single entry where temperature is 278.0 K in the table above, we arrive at 460.2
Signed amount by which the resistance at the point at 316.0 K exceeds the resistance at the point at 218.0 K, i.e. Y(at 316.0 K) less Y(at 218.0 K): 57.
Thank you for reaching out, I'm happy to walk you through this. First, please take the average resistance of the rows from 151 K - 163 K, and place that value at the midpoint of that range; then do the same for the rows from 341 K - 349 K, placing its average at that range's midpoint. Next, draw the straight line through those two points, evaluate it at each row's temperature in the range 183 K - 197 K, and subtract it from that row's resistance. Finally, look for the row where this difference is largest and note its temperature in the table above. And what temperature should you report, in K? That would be 194.0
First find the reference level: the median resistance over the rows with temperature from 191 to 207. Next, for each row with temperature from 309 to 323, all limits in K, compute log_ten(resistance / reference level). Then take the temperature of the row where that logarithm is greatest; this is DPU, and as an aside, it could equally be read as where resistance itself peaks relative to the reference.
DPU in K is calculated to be 322.0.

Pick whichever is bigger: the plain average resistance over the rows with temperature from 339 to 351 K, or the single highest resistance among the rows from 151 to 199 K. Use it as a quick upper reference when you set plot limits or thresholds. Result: 394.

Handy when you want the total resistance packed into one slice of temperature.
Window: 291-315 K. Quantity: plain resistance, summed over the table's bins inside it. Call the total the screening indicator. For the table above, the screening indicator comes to 5019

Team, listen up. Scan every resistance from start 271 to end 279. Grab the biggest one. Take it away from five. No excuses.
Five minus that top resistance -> -460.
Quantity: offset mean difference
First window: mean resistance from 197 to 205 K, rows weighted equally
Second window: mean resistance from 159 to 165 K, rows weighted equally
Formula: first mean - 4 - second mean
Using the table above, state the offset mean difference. 40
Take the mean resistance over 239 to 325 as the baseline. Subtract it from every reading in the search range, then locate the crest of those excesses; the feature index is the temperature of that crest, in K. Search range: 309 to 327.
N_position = 324.0 K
